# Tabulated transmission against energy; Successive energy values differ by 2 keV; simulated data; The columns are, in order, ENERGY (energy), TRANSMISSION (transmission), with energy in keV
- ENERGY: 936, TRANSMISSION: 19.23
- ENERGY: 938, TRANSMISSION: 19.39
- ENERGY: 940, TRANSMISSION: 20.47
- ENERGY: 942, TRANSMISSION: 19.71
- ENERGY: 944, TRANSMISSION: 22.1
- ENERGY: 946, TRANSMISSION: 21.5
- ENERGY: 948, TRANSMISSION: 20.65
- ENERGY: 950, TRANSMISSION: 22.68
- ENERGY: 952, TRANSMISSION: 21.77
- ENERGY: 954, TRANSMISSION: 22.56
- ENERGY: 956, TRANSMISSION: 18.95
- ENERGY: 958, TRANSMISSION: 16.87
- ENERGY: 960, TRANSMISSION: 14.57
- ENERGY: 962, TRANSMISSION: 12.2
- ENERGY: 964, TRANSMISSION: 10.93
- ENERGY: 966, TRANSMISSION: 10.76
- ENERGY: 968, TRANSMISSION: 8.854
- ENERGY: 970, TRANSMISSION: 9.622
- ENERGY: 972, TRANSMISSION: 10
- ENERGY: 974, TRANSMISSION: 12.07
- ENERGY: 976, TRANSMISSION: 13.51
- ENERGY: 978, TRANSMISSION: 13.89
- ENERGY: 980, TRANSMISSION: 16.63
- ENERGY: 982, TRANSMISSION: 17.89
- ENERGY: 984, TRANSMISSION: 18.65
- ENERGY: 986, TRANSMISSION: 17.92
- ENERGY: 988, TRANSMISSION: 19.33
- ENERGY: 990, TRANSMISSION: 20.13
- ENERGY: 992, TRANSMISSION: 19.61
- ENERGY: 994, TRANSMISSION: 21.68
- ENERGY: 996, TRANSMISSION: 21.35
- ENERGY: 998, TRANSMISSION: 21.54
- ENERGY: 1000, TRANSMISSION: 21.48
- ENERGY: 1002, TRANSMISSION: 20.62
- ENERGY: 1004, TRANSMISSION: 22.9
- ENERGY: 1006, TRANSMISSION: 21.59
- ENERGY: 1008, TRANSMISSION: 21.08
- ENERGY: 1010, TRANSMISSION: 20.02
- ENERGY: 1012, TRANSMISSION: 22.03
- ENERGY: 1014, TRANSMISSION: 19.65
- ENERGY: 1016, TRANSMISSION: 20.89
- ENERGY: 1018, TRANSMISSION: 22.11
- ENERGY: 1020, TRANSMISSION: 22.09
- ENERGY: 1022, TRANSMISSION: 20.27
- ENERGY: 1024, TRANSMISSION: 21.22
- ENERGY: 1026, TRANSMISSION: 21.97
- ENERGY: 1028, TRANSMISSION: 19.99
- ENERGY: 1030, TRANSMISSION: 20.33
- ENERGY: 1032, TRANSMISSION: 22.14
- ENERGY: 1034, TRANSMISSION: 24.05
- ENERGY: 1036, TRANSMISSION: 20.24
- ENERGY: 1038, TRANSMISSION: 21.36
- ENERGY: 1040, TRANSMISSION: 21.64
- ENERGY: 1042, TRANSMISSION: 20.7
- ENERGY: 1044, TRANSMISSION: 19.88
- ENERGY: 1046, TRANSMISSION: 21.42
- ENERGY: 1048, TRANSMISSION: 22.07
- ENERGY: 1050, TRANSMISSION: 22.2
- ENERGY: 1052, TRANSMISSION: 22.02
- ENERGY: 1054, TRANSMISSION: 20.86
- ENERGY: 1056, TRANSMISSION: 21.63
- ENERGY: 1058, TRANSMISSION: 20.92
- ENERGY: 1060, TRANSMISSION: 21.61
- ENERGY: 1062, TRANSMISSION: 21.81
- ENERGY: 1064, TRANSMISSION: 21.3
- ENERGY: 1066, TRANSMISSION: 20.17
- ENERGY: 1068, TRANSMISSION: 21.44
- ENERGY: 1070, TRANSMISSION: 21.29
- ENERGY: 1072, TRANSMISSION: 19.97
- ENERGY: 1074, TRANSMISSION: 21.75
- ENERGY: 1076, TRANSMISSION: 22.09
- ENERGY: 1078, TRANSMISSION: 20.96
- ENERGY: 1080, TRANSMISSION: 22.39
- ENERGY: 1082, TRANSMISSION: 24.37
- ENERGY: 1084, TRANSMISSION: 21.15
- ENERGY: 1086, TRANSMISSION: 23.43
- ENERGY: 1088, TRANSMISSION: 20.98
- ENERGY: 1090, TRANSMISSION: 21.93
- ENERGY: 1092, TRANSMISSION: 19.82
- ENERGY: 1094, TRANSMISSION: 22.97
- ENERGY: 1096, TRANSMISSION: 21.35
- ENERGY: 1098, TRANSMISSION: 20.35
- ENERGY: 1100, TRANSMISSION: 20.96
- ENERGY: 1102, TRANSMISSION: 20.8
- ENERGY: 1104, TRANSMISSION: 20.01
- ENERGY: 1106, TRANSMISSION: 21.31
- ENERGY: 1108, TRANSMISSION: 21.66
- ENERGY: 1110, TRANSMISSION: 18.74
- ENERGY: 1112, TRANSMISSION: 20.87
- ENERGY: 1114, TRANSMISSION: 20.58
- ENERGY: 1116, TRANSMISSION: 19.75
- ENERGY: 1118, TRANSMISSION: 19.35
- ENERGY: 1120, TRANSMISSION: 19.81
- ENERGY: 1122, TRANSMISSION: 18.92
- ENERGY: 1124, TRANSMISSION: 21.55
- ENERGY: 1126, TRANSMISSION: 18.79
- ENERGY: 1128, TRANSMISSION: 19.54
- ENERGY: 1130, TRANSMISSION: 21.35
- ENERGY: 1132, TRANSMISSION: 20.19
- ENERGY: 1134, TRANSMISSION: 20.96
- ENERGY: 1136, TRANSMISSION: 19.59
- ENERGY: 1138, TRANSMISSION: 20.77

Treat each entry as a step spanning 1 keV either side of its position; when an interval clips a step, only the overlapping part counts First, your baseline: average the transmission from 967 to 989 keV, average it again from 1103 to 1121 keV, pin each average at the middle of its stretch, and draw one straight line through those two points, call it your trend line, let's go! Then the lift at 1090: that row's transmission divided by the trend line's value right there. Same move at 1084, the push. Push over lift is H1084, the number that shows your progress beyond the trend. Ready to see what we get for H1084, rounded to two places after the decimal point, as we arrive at 0.98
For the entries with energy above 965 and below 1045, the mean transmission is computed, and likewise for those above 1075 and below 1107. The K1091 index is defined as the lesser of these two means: 19.0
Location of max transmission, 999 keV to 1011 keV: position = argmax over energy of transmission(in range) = 1004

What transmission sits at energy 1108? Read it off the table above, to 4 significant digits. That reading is 21.66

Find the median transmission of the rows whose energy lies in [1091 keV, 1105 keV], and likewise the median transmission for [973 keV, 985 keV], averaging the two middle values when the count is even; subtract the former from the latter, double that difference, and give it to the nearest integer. -11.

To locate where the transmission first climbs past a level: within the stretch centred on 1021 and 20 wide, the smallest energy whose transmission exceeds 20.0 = 1012 keV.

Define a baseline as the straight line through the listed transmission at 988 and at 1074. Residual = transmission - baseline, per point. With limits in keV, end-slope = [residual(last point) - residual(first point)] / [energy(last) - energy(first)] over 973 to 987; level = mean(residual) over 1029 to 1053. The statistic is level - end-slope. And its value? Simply 0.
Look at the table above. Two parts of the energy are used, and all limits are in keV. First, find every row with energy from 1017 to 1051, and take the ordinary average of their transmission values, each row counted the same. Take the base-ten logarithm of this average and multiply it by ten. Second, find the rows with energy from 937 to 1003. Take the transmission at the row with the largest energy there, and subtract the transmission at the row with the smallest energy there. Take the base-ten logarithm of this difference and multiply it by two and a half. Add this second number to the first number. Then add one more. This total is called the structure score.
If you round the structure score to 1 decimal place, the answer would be 14.5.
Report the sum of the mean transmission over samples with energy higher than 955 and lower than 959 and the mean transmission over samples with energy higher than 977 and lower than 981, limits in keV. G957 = 33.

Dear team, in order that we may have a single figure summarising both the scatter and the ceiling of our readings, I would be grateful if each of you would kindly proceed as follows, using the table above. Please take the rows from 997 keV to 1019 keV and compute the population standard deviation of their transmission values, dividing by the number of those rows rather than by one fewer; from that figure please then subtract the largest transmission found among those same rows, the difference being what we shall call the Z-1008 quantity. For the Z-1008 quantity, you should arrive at -22.0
